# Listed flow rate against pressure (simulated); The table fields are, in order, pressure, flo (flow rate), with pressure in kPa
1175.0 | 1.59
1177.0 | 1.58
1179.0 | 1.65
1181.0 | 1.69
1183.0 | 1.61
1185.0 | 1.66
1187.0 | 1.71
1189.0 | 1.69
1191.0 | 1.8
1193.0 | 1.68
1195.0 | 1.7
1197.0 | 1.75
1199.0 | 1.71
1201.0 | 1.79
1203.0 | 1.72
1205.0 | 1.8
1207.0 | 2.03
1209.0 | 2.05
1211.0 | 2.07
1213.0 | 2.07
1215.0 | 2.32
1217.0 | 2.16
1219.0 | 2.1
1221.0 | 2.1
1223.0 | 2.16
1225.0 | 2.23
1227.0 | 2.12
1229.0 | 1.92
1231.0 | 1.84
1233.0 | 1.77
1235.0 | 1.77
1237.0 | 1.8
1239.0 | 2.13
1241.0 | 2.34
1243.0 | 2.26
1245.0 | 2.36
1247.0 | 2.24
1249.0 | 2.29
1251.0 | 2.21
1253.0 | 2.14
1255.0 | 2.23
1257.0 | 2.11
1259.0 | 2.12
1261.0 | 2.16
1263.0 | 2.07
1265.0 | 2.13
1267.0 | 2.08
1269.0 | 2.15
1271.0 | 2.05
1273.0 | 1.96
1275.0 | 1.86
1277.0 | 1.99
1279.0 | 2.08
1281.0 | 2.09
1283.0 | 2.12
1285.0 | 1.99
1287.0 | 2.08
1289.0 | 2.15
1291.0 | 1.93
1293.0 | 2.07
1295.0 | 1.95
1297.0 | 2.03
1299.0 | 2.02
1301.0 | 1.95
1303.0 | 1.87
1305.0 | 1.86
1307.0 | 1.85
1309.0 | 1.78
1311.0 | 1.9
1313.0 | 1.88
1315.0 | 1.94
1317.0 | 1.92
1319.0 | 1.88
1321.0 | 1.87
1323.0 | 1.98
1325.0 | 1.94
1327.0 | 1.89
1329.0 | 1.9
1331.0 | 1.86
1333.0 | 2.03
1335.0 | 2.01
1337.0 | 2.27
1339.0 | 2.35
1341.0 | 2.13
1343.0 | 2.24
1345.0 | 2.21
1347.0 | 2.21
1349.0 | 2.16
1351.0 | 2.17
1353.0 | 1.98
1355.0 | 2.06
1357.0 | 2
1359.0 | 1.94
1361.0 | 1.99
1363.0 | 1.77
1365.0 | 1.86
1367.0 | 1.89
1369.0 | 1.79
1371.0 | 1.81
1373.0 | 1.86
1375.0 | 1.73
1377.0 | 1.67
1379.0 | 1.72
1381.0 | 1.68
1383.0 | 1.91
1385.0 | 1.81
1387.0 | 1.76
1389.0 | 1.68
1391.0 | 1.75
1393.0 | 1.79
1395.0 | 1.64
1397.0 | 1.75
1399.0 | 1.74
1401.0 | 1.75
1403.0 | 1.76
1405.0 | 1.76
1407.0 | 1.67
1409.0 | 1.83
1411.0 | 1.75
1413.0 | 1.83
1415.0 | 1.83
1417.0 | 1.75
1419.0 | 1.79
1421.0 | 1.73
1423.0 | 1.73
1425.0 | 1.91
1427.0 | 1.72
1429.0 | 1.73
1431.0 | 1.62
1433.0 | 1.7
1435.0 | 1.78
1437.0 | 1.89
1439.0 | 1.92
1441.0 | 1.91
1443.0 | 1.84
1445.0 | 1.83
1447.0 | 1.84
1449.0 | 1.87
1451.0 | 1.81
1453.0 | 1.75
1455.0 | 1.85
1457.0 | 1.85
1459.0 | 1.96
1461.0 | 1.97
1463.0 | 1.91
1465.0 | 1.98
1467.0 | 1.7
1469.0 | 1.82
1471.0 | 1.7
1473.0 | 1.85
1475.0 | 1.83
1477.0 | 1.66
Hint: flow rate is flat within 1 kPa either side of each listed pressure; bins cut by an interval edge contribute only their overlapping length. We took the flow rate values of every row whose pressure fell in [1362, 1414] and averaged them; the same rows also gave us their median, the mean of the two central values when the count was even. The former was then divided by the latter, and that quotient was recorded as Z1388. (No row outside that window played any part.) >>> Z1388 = 1.00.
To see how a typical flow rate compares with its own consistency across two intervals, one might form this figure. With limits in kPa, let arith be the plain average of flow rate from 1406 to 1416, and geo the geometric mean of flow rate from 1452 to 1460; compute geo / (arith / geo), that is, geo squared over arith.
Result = 1.92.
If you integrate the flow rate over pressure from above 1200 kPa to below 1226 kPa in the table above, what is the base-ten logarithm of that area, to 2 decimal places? 1.73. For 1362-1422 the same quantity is 2.03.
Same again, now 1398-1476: 2.15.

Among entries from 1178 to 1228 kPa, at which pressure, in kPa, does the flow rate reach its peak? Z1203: 1215.0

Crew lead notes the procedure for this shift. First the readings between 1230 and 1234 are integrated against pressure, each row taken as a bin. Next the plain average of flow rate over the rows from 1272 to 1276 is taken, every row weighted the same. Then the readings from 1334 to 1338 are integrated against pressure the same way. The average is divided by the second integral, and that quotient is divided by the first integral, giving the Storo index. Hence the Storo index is 0.031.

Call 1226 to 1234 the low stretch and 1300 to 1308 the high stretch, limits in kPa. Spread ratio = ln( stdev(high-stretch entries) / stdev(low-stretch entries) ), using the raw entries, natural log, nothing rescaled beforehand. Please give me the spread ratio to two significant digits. -1.2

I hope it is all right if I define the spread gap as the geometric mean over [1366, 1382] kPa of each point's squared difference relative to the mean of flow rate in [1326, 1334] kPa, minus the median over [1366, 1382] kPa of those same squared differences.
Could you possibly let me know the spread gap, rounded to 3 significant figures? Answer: -0.0109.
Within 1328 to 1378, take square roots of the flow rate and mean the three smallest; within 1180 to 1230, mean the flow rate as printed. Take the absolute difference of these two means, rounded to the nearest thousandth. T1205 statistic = 0.593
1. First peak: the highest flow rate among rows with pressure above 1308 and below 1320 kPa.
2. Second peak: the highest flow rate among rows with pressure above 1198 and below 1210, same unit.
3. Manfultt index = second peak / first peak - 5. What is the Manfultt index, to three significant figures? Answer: -3.94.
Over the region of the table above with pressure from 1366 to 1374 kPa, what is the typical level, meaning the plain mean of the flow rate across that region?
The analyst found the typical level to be 1.84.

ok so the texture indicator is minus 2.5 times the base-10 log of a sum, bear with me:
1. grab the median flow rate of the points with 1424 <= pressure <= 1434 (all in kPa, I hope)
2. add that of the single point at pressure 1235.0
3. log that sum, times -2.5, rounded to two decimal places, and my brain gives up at -1.36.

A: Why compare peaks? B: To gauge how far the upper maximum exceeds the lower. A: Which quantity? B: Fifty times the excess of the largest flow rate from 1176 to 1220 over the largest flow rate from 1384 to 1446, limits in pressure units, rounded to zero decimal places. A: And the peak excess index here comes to 20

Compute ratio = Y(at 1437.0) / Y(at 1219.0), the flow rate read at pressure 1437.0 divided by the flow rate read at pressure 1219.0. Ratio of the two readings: 0.90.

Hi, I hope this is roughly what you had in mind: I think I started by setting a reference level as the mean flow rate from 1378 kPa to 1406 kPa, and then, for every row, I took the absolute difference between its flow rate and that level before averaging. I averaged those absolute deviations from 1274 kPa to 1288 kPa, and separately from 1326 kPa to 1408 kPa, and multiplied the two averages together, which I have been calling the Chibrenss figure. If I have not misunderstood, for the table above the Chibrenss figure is 0.049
